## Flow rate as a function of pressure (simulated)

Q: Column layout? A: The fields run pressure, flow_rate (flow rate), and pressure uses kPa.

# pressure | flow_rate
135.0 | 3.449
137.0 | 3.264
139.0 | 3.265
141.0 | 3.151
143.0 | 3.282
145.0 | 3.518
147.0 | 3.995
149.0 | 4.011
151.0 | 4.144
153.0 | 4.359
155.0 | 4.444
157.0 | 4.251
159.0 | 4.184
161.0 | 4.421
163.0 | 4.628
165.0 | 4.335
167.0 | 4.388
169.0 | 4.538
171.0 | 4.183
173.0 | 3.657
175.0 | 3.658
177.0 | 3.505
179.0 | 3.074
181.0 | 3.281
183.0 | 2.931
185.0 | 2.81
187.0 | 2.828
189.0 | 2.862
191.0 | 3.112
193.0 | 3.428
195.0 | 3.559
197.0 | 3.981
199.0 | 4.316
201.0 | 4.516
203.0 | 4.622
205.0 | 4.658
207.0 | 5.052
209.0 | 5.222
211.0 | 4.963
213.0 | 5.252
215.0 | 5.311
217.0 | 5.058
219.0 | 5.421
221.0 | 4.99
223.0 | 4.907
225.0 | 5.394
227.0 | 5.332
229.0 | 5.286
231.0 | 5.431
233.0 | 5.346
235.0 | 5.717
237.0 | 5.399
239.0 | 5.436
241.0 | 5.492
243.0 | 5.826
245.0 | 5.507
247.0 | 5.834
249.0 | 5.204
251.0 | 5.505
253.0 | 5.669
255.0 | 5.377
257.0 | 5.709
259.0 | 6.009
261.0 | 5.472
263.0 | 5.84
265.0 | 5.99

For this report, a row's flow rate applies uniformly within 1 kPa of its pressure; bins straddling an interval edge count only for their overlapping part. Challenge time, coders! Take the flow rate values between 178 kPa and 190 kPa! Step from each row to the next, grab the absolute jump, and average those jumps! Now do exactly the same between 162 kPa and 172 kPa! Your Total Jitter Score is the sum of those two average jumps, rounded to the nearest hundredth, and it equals 0.36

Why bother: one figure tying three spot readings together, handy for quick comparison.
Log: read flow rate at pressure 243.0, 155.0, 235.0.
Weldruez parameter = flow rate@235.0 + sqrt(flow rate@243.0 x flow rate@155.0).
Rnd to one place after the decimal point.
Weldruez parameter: 10.8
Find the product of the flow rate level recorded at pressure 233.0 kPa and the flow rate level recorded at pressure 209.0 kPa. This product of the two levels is 27.9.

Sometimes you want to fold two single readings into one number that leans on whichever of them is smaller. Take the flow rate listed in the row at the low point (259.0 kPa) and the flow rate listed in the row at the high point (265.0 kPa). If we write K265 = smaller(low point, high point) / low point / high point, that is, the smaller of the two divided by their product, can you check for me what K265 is 0.17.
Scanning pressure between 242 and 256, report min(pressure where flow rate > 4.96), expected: 243.0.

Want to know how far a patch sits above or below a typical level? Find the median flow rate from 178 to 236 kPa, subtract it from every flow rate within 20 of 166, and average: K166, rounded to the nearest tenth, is -1.0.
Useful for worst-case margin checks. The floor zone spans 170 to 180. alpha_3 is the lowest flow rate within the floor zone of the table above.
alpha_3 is 3.074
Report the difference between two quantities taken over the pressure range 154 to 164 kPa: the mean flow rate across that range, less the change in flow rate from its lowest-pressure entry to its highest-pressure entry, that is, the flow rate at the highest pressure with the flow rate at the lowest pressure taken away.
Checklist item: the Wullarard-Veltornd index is 4.2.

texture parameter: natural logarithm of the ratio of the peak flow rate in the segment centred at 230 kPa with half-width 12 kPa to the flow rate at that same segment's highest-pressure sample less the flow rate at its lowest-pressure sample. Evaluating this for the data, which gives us 4.4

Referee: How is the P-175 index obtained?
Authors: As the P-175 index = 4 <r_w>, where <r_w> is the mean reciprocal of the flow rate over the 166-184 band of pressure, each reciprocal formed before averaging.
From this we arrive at 1.1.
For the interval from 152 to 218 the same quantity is 1.0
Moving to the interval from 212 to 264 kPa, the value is 0.7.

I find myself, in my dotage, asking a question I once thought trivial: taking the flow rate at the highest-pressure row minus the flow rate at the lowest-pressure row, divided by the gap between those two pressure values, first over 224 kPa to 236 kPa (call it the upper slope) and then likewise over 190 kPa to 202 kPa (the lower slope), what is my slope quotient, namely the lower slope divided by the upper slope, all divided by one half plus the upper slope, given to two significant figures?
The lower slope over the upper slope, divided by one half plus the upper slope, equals 8.2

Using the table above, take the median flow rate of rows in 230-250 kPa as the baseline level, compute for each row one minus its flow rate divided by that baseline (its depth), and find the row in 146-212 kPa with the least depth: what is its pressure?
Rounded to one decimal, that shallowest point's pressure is 209.0 kPa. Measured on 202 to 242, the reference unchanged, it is 235.0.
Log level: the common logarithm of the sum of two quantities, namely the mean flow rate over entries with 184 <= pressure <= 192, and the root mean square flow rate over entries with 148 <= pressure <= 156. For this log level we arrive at 0.85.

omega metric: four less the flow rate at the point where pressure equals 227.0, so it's -1.3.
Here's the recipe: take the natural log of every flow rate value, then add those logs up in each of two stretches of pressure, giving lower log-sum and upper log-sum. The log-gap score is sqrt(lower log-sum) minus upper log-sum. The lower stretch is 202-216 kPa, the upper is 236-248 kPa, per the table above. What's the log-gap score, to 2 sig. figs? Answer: -7.0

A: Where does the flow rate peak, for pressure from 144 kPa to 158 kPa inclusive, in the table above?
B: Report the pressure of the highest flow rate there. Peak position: 155.0 kPa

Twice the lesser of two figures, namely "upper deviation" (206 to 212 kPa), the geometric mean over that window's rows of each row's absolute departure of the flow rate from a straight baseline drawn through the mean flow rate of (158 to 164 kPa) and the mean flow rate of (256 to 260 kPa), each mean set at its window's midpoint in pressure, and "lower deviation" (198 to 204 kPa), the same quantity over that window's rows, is 0.19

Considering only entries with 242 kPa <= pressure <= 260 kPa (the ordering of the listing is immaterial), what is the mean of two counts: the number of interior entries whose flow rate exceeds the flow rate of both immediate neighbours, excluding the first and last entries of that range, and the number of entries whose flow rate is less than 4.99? 1.0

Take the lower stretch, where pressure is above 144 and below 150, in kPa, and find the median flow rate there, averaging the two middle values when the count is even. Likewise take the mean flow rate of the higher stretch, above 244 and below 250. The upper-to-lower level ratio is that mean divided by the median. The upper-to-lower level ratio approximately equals 1.4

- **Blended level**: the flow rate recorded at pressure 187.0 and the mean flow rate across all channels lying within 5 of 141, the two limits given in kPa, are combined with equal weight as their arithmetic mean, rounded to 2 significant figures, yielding 3.1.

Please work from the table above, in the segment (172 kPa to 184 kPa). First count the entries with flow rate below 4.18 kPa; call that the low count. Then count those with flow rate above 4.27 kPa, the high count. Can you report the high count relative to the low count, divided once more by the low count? 0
